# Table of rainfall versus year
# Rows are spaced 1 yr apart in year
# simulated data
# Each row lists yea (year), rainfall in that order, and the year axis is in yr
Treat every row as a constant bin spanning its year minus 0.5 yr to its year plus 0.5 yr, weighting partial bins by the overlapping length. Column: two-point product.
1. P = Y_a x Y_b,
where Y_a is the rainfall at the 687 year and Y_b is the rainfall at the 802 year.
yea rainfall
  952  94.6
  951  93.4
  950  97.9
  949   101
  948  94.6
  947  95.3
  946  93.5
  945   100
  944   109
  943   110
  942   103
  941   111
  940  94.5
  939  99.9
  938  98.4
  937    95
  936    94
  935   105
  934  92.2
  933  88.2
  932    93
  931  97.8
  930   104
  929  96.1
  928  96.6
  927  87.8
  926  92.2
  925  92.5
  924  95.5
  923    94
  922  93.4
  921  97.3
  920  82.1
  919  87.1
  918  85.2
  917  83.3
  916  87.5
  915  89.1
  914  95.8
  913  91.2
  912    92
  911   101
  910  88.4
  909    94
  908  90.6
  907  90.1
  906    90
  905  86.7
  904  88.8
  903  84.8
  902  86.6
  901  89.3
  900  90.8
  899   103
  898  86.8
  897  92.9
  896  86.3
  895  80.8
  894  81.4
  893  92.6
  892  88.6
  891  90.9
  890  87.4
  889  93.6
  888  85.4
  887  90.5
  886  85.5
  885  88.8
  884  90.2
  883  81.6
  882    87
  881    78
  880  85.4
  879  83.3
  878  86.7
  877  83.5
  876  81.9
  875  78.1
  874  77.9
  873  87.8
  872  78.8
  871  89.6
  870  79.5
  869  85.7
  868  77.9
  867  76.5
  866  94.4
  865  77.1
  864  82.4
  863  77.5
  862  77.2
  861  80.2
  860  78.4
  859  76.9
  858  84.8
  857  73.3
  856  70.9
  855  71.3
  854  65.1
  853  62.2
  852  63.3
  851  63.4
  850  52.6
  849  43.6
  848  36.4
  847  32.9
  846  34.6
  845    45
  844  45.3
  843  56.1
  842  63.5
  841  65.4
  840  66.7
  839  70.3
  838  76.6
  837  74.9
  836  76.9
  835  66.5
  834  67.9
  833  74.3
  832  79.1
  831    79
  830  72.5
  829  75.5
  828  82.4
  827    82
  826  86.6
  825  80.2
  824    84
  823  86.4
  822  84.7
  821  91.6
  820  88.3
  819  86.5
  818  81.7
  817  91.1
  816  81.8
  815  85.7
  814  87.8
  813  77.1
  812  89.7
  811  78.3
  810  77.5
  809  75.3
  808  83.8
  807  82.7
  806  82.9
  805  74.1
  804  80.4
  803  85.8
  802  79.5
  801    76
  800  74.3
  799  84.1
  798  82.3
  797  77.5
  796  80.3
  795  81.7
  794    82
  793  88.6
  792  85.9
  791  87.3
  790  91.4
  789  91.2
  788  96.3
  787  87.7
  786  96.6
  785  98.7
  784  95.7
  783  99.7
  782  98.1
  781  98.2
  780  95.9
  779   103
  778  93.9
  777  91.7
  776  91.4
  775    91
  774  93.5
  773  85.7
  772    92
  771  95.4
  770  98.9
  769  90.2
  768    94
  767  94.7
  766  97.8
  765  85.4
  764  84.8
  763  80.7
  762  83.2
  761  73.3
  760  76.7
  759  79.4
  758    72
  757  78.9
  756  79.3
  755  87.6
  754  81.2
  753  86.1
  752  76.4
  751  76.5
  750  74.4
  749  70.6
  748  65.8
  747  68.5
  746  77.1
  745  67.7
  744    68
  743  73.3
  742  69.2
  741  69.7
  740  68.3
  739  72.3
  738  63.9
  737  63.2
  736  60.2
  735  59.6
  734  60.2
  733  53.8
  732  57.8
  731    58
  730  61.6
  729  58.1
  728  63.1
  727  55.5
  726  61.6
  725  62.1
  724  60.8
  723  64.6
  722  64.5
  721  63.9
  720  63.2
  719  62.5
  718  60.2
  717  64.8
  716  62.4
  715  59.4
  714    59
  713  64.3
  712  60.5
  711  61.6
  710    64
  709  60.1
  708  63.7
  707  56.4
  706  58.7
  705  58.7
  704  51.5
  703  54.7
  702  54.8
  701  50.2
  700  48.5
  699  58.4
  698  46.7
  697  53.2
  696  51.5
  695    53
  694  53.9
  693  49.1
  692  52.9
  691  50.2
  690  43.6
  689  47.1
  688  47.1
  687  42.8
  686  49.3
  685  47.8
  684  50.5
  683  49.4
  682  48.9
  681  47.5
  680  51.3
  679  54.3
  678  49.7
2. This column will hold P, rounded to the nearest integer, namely 3403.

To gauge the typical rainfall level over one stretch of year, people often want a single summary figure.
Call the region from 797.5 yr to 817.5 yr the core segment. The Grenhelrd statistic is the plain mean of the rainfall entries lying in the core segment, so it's 82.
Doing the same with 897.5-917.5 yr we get 90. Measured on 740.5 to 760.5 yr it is 75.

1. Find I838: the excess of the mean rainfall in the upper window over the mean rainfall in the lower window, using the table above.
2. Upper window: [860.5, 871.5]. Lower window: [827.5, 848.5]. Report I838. 18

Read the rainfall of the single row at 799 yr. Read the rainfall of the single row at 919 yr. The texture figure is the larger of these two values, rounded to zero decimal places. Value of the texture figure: 87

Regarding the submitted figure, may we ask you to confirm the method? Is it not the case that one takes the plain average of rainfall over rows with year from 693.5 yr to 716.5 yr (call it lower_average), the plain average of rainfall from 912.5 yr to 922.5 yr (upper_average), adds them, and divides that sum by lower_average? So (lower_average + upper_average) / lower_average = 2.6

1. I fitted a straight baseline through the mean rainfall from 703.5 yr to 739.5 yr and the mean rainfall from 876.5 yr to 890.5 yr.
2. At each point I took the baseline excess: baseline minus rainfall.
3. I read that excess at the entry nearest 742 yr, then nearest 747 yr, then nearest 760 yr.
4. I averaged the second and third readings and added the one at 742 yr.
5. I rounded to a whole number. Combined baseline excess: -12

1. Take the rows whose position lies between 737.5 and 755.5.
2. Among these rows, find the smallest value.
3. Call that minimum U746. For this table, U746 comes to 63.9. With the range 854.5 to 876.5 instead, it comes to 70.9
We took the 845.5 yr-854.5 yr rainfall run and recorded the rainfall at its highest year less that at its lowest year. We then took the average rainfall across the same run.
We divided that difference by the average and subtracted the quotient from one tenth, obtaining -0.50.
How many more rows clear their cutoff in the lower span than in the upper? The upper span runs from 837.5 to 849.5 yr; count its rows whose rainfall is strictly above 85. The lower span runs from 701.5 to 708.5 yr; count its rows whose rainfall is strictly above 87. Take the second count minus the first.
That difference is 0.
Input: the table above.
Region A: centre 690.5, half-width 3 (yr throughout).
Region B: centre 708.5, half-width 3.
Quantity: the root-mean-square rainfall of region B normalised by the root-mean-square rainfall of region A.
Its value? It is 1.26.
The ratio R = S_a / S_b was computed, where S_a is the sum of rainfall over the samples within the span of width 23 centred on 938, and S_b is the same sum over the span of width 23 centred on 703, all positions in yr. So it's 1.76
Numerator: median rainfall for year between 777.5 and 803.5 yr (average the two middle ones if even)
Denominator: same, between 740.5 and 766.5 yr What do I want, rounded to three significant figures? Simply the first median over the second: 1.15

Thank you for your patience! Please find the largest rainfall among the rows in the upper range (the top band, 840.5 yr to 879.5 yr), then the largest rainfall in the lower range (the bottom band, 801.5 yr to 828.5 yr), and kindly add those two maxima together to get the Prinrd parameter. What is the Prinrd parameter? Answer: 186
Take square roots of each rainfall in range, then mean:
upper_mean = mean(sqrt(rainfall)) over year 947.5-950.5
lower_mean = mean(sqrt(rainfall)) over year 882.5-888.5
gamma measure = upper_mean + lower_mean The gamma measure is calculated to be 19.2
